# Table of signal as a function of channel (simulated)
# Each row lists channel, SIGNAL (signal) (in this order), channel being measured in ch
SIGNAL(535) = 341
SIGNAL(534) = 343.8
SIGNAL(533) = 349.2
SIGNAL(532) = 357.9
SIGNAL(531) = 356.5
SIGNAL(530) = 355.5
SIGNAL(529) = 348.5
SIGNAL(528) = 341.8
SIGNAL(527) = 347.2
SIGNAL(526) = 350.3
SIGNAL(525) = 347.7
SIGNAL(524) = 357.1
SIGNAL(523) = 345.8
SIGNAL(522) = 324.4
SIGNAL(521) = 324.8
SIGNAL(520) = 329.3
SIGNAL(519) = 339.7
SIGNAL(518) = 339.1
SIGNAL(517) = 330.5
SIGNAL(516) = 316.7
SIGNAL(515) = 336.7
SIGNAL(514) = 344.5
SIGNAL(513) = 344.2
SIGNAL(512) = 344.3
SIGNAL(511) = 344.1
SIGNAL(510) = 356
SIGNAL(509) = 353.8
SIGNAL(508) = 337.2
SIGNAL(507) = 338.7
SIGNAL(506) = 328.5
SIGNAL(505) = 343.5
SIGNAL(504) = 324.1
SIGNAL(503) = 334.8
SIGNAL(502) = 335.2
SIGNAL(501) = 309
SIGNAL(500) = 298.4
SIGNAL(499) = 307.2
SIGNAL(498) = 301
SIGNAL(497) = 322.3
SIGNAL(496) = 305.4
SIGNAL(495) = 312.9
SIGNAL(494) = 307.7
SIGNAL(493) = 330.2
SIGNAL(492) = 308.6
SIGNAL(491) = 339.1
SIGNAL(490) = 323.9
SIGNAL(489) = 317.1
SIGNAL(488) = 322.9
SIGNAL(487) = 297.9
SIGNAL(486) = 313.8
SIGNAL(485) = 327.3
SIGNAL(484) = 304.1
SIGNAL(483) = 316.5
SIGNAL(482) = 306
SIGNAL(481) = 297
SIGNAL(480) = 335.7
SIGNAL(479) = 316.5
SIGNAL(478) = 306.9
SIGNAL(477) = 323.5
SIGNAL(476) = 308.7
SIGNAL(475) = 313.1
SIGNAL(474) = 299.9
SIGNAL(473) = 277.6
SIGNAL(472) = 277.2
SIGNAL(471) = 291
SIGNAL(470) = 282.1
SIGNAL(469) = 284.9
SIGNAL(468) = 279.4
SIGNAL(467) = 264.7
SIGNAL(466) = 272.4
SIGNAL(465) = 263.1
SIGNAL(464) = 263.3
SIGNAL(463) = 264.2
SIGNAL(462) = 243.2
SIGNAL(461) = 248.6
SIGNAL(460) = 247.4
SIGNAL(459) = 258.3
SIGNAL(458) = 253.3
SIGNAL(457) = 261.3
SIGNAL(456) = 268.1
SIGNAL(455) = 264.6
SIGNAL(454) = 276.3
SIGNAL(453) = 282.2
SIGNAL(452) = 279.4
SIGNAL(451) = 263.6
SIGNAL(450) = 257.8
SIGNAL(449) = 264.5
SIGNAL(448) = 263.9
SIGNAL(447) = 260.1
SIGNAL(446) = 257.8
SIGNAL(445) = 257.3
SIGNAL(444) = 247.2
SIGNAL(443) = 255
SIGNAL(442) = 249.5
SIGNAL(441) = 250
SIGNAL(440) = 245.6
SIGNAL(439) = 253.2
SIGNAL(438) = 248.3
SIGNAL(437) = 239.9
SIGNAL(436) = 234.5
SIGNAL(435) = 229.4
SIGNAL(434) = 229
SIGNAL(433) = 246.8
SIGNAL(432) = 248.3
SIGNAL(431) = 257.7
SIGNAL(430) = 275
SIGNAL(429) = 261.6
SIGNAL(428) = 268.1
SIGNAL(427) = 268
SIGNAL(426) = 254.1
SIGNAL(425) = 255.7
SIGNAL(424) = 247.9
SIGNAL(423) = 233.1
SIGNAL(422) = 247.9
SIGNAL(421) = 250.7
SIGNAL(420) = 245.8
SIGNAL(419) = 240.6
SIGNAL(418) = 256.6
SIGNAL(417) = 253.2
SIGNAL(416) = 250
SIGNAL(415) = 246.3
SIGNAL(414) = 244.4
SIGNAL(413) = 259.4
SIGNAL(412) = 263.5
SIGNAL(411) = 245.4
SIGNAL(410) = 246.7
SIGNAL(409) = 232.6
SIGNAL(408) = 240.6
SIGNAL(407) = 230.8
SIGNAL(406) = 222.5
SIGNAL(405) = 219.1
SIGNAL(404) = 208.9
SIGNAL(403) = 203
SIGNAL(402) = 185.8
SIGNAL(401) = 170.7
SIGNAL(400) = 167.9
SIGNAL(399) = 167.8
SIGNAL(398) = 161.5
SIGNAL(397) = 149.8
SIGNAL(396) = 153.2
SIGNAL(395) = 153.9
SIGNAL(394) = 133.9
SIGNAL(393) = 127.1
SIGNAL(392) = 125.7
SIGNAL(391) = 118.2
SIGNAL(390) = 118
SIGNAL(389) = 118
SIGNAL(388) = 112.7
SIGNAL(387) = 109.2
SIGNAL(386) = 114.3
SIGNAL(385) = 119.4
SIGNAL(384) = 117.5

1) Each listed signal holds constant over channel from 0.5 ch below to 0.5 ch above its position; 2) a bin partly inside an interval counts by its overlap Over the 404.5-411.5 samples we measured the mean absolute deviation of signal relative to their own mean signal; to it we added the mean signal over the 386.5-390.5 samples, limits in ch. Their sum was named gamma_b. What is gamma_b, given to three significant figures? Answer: 123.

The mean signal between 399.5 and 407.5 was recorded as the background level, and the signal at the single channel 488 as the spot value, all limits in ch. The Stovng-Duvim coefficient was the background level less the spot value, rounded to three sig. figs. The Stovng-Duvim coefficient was -122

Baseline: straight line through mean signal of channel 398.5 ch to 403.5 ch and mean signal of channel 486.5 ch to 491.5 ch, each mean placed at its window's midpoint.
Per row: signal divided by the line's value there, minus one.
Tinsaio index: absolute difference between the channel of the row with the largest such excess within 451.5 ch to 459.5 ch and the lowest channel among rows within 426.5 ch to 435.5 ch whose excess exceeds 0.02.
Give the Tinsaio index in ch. 26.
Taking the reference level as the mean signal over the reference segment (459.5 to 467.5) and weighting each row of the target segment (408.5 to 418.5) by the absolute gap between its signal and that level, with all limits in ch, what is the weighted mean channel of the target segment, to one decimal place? 412.2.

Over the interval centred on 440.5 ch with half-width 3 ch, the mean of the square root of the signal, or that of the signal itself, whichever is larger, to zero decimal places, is 250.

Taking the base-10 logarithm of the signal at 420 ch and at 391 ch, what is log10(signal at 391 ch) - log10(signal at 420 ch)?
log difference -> -0.32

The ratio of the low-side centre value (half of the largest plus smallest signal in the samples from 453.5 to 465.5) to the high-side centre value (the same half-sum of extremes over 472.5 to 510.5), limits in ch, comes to 0.82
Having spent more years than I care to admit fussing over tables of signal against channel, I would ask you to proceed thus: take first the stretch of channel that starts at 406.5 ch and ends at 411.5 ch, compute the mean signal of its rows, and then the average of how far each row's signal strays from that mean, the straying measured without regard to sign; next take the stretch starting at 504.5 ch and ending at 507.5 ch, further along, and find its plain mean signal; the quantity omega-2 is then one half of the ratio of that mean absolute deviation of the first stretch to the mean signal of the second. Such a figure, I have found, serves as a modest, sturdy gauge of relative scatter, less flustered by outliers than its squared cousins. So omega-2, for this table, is 0.009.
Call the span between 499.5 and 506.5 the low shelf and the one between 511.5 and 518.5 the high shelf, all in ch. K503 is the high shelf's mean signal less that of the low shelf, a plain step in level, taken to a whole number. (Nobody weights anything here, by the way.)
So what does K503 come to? 12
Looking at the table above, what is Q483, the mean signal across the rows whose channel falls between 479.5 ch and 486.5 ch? 314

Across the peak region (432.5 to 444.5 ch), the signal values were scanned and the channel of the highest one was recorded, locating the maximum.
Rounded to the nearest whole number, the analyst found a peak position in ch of 443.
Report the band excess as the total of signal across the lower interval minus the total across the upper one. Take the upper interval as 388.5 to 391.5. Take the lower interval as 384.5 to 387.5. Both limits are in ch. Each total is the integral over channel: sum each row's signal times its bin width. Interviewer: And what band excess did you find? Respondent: -11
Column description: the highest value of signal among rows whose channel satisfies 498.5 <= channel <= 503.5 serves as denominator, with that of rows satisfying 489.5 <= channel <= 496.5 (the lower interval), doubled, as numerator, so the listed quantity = 2.02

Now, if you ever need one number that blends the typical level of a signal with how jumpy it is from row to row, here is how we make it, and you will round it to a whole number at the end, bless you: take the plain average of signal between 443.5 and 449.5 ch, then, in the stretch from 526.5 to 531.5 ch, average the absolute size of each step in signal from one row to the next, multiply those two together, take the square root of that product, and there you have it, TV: 36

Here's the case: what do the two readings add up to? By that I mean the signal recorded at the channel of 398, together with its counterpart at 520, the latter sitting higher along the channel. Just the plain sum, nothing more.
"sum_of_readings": 491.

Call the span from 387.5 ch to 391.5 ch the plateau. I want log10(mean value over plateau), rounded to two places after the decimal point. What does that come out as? 2.07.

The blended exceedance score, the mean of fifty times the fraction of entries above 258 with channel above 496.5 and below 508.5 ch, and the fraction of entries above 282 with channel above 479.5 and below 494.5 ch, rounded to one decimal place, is 25.5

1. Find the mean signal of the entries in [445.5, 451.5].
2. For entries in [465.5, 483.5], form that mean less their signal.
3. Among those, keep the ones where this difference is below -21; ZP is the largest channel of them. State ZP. 483 ch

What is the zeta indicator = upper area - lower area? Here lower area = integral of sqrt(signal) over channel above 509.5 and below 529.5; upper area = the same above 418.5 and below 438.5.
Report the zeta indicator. -54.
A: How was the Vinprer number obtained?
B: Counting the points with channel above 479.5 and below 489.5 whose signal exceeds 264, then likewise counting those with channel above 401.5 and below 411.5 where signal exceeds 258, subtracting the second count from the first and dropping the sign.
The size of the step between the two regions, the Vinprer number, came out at 10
